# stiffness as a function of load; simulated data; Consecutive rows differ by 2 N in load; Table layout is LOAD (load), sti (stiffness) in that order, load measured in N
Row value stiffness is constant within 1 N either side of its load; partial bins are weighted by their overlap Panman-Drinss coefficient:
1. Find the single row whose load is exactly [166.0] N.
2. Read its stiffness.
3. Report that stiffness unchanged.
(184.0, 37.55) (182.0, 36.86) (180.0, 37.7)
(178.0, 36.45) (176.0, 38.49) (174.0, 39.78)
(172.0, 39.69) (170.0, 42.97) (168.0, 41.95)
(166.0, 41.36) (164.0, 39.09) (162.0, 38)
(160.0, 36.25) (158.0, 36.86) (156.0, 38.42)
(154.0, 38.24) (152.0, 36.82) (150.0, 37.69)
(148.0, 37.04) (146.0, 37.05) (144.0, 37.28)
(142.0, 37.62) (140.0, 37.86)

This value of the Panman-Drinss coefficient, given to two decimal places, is 41.36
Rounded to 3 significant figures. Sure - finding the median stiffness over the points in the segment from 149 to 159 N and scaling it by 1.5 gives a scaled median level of 56.5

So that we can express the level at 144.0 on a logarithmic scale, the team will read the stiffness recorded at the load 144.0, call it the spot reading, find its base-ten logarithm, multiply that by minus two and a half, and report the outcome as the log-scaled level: -3.929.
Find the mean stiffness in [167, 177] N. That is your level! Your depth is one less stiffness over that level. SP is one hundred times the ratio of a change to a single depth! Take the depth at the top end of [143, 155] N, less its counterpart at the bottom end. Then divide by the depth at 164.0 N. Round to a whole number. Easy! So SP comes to -65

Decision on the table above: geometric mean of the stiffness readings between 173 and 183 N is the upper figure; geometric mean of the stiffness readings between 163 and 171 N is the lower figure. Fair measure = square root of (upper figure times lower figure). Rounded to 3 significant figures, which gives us 39.5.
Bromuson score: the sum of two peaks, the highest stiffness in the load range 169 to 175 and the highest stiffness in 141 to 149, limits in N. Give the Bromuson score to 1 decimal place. 80.6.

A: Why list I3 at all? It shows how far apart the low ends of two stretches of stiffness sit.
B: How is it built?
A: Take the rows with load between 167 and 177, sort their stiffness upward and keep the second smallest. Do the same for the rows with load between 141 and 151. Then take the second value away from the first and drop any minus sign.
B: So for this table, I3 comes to 2.6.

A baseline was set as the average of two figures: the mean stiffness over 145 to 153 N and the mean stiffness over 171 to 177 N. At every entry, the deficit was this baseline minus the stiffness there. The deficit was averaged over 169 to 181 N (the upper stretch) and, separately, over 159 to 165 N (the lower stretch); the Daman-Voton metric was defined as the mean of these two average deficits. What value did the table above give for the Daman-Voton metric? -0.2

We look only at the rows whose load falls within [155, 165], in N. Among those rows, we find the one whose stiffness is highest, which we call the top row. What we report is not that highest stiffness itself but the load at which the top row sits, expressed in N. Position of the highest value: 164.0 N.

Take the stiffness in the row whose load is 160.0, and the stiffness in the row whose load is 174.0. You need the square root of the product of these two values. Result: 38.0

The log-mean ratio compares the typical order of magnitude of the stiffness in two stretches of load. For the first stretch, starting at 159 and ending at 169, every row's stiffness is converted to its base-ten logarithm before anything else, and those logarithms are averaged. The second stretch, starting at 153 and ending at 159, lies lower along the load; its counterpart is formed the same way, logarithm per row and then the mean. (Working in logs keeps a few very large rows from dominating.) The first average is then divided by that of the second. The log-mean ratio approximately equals 1.01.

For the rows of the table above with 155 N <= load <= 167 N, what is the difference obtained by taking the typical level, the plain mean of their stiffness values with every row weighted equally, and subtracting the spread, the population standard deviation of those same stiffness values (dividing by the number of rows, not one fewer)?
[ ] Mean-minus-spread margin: 36.7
